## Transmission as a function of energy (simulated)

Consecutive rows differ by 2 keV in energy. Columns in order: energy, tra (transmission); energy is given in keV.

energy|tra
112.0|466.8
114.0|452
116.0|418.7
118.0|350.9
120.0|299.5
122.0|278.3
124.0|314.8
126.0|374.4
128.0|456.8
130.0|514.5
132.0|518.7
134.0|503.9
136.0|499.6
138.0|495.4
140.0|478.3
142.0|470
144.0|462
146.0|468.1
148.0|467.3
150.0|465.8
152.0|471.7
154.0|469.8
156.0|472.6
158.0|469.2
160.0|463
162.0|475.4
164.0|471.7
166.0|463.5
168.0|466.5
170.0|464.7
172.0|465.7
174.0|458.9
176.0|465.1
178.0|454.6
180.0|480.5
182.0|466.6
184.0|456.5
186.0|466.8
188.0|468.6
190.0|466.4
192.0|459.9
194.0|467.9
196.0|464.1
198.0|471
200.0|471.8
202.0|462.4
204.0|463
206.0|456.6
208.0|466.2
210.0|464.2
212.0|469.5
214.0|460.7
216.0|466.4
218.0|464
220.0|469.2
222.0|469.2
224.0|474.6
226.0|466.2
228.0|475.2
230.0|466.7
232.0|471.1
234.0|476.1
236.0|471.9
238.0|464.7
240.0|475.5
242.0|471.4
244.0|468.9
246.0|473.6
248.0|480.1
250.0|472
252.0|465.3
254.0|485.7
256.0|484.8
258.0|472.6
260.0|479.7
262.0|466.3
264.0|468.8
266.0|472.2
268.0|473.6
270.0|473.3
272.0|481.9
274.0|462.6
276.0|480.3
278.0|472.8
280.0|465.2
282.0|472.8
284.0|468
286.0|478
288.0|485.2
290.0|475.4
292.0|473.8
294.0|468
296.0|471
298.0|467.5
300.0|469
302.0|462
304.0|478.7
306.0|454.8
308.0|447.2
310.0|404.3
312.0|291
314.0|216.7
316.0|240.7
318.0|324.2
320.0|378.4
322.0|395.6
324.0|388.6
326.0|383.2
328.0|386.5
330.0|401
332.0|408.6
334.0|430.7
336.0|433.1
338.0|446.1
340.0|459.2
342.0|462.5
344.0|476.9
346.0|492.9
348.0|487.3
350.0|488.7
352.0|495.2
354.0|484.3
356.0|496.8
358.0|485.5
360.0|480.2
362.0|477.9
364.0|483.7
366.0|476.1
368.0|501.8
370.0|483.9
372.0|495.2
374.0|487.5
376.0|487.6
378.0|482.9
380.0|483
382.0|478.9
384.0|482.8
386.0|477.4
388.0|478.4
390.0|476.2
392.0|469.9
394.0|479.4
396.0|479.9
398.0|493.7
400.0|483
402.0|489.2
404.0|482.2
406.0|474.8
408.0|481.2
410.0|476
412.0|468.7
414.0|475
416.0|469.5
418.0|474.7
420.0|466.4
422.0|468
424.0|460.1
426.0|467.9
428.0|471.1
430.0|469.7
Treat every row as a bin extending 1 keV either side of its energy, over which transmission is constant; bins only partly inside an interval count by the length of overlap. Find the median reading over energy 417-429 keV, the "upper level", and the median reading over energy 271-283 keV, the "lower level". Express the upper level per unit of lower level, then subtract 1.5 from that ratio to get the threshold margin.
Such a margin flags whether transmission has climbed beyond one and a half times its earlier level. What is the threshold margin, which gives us -0.510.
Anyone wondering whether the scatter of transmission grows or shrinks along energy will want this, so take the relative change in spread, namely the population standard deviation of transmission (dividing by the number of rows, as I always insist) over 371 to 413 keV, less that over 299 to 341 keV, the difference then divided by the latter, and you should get -0.9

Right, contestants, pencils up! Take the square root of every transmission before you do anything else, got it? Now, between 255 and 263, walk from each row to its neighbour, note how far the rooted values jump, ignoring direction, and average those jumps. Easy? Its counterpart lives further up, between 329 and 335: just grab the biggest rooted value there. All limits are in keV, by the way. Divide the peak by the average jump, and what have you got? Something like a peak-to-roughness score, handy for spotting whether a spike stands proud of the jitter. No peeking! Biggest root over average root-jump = 83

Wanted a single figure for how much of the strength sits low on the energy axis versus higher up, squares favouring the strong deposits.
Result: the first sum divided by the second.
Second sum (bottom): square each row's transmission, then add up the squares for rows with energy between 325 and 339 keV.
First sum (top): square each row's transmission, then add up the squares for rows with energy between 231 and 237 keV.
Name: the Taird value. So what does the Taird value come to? 0.56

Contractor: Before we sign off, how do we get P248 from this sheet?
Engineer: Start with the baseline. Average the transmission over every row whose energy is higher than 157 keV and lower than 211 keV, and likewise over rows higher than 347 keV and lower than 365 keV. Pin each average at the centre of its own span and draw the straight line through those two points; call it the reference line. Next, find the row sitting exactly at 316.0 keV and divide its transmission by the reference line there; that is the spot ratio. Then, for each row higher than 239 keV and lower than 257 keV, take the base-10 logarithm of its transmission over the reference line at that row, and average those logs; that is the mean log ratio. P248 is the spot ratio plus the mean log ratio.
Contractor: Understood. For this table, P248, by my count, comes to 0.50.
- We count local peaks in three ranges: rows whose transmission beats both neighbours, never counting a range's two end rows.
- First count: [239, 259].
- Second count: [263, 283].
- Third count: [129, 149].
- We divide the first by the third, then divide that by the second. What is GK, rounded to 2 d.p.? 0.33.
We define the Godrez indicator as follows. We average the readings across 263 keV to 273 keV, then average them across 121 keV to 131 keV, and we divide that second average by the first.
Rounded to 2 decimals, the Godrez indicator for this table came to 0.82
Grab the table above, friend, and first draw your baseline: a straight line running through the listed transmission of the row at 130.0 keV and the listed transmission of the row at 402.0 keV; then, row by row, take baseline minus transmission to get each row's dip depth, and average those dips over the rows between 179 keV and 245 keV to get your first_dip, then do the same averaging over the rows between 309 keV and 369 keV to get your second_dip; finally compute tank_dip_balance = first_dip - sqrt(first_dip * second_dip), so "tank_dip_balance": -13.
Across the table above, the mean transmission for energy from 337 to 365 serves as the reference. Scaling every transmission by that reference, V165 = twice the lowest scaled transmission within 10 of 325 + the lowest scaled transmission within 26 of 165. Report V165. 2.0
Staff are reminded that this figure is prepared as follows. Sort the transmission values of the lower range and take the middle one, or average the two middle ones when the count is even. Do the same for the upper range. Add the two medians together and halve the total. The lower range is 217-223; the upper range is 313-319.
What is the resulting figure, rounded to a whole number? 355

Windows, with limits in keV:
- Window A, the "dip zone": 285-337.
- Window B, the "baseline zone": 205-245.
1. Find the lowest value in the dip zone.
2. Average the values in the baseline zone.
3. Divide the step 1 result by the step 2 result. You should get 0.46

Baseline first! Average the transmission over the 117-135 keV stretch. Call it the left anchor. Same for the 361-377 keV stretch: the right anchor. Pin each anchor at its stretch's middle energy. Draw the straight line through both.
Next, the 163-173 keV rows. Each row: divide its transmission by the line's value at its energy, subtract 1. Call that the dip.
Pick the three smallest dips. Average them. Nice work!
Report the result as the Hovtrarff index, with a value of 0.12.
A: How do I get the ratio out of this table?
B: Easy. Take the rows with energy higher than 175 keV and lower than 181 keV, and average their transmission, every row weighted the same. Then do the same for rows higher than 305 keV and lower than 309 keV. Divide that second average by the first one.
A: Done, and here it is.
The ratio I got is 0.97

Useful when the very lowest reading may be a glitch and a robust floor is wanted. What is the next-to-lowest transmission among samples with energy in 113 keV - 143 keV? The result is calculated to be 299.5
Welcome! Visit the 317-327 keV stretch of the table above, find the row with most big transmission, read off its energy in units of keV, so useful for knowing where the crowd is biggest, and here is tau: 322.0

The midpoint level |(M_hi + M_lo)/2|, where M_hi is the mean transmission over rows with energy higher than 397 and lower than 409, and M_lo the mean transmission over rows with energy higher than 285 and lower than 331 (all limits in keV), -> 447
